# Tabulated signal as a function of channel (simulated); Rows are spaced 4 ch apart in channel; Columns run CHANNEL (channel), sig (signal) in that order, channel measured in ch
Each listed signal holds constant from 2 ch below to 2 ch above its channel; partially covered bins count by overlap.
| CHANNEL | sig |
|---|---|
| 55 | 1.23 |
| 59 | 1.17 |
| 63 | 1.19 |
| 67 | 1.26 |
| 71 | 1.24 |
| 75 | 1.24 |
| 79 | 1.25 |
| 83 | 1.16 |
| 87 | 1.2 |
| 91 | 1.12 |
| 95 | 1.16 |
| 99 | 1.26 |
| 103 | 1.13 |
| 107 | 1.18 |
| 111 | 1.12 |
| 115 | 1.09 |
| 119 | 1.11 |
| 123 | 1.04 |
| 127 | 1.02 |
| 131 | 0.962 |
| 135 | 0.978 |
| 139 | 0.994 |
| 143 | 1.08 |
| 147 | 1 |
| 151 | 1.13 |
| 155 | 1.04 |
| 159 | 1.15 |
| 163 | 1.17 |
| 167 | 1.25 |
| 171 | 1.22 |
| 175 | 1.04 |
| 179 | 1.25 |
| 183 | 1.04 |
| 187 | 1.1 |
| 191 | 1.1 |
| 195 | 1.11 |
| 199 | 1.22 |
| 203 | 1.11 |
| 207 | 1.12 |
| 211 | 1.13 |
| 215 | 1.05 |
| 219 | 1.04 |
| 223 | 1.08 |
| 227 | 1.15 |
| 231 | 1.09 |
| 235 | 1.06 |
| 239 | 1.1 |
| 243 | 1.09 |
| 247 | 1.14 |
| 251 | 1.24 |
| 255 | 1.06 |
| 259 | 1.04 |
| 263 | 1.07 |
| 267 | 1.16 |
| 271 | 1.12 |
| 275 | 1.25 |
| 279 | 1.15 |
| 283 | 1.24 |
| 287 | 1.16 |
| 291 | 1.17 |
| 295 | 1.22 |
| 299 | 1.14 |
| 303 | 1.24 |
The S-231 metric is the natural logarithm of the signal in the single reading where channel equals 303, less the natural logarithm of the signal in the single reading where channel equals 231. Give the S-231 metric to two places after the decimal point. 0.13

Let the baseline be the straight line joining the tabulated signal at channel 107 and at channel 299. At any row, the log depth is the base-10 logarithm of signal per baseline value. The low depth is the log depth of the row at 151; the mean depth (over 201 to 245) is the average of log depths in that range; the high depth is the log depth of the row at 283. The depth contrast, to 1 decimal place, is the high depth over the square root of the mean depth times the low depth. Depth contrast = 1.8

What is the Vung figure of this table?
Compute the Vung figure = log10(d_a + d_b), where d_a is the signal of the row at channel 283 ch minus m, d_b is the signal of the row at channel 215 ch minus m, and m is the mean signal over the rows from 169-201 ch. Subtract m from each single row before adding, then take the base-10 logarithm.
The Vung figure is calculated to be -1.7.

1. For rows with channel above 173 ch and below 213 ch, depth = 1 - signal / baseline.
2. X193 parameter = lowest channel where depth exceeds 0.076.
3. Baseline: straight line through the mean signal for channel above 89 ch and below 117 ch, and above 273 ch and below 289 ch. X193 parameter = 175 ch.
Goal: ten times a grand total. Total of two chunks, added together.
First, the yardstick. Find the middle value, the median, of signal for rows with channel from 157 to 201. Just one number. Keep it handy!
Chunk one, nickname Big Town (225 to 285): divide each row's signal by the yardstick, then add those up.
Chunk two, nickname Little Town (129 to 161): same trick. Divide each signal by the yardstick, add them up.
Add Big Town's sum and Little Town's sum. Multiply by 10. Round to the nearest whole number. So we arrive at 220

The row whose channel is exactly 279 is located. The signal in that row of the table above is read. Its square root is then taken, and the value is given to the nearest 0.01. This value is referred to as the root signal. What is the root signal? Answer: 1.07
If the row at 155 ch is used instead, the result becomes 1.02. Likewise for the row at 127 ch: 1.01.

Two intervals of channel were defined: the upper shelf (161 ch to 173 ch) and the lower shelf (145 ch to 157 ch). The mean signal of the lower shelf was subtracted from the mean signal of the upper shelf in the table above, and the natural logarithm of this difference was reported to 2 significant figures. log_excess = -1.9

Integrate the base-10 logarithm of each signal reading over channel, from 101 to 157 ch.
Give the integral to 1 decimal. 1.4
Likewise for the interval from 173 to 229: 2.5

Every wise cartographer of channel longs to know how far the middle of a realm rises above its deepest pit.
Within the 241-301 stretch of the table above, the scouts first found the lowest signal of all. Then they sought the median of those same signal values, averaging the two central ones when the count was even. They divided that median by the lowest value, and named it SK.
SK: 1.11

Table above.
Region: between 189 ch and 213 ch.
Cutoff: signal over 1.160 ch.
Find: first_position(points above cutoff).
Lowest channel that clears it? 199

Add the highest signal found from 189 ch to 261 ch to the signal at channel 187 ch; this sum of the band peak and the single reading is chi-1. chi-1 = 2.34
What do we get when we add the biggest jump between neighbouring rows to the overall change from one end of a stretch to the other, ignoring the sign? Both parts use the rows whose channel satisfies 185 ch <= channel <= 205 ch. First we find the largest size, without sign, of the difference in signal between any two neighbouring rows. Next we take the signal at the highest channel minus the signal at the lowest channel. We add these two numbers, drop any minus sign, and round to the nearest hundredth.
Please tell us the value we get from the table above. 0.12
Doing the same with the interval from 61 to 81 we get 0.13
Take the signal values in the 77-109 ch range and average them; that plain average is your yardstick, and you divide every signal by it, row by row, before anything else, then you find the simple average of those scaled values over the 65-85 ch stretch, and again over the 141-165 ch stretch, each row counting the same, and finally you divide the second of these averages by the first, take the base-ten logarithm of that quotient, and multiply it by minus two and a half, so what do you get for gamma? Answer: 0.13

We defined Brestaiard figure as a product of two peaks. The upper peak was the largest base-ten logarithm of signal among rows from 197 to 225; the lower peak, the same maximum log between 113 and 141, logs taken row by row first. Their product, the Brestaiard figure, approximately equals 0.0039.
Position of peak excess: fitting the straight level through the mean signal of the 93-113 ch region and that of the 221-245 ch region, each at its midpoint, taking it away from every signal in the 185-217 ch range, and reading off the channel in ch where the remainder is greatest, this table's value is 199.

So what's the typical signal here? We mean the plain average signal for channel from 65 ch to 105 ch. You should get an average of 1.20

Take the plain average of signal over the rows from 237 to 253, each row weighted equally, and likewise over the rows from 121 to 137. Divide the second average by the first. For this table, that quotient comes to 0.88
